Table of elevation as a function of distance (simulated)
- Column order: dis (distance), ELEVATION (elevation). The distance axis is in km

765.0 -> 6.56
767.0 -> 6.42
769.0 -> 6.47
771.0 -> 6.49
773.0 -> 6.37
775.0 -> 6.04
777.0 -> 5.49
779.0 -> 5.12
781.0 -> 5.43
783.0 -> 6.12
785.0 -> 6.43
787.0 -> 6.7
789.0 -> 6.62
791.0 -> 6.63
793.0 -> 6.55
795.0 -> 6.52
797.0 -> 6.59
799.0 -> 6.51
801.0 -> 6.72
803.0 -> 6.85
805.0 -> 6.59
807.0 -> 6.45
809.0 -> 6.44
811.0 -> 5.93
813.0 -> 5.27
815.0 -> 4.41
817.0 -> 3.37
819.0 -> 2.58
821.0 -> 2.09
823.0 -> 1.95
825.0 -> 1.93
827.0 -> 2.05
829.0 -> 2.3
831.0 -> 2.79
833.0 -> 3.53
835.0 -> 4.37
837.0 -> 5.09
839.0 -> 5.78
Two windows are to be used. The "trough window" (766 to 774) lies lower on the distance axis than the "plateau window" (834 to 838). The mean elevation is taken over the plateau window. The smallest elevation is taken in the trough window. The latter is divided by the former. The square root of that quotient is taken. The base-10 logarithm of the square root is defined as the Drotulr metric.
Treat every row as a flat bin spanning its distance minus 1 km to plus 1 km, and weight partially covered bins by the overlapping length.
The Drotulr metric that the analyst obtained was 0.06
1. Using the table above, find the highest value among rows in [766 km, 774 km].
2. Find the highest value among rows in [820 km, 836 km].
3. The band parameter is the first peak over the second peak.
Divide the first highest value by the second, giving 1.49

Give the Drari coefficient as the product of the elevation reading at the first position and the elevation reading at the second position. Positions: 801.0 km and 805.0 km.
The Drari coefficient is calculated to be 44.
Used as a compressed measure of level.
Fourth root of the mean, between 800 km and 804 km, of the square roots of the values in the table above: 1.27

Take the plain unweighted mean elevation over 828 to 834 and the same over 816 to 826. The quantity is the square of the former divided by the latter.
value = 3.5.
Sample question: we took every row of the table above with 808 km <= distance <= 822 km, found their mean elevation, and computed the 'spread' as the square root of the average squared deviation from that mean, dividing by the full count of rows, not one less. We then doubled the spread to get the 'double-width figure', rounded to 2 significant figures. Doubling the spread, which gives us 3.1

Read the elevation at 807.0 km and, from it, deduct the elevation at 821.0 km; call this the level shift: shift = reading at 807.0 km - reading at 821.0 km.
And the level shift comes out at 4.4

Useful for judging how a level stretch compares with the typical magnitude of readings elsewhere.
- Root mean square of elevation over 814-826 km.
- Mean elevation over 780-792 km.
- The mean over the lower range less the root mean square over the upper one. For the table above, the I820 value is 3.45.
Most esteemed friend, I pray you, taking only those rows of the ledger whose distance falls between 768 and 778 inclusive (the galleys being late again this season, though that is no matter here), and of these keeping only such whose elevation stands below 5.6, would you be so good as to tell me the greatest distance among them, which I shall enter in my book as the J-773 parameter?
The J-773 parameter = 777.0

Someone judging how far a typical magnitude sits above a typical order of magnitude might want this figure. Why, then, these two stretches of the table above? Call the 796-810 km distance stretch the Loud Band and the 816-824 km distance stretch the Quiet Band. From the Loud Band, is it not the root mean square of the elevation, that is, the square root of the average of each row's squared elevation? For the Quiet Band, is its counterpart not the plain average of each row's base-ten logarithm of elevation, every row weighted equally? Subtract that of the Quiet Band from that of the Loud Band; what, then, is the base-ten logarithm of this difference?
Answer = 0.79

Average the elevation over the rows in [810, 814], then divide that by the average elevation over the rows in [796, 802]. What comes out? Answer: 0.85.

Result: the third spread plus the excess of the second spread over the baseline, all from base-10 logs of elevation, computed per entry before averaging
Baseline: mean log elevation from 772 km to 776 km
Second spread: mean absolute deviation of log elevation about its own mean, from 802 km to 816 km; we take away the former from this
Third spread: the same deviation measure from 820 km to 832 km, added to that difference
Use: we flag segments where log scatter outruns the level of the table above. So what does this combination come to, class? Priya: -0.696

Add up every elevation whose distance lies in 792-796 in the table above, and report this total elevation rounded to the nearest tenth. 13.1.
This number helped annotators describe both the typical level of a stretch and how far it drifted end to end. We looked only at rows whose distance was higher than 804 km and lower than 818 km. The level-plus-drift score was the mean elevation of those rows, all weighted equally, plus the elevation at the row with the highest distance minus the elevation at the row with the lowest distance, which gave 2.3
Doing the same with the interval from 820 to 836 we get 4.9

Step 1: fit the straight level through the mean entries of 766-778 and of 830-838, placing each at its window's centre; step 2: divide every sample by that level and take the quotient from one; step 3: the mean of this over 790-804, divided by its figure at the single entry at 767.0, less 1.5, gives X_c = 66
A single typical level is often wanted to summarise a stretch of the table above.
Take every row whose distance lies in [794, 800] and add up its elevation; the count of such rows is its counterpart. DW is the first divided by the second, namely 6.54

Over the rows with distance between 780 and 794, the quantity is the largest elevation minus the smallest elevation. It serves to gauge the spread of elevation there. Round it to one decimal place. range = 1.3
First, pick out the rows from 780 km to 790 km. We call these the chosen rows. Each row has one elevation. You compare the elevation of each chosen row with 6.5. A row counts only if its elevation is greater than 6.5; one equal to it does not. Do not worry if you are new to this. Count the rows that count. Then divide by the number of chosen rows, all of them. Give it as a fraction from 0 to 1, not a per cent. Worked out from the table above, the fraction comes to 0.4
